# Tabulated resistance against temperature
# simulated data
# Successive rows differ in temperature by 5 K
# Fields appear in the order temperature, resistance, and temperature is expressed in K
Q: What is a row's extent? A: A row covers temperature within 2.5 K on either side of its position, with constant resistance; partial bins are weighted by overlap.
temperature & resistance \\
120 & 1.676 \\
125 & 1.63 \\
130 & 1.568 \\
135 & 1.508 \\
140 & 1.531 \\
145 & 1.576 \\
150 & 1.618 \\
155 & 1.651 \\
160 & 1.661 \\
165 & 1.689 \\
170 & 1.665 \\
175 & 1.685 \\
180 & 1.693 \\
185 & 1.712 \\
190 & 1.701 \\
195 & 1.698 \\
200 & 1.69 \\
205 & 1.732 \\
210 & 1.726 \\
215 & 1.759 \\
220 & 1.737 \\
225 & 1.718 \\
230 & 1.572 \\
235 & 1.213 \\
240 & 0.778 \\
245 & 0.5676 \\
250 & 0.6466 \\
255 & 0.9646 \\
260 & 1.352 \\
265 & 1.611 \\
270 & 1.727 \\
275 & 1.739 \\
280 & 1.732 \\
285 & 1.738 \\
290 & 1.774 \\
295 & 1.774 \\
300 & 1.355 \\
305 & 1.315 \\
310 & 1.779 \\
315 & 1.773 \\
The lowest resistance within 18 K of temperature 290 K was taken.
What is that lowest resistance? 1.315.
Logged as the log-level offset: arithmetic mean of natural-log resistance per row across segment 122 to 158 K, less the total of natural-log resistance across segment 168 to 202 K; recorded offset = -3.2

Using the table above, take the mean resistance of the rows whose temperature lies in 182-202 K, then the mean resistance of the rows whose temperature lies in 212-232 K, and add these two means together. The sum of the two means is 3.40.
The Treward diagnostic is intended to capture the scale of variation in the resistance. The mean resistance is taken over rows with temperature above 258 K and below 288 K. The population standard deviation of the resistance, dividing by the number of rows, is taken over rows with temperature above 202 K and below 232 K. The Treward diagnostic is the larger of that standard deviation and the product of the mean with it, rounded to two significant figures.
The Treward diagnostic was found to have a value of 0.10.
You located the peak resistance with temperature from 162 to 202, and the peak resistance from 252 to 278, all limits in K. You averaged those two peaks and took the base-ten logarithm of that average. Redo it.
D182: 0.237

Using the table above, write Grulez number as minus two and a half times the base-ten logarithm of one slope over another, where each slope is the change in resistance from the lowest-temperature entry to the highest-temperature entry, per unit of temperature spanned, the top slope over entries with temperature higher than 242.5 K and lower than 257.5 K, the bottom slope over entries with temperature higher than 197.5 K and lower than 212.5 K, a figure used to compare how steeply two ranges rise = -2.6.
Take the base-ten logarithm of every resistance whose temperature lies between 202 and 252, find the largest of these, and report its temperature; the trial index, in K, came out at 215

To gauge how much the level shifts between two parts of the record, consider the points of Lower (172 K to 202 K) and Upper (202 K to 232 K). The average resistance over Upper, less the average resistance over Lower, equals 0.01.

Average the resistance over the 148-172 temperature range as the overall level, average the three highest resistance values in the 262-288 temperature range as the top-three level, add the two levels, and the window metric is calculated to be 3.39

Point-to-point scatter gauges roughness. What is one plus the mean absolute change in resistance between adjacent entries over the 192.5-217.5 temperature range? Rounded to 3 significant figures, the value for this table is 1.02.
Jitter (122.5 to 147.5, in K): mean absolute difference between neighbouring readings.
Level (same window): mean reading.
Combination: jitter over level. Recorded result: 0.030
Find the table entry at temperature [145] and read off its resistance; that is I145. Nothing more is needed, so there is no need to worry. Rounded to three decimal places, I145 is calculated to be 1.576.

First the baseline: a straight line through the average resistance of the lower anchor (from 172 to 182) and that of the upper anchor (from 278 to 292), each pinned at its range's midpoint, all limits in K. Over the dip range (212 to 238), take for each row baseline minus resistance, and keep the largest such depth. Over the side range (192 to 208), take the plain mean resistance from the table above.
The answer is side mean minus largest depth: 1.20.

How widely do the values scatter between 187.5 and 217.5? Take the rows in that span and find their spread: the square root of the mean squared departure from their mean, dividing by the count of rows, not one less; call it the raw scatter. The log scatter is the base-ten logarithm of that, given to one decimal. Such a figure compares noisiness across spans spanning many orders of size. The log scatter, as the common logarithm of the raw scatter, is -1.6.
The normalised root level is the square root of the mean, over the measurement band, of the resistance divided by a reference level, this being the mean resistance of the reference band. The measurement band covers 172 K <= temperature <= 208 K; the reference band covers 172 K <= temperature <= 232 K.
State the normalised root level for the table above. 1.000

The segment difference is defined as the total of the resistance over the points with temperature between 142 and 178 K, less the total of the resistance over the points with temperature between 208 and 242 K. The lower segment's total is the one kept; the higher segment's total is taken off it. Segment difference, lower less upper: 1.0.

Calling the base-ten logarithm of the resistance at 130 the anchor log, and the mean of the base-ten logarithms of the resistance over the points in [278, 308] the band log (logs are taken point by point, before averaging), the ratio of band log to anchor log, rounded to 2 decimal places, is 1.05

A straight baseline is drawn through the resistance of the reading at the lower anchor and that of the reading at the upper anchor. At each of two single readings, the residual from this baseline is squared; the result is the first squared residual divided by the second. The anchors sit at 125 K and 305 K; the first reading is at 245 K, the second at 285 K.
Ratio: 4.83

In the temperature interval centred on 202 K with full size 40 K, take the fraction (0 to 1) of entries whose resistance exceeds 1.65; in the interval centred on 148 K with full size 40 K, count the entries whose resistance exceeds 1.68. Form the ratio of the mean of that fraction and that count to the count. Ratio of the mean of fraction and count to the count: 1.0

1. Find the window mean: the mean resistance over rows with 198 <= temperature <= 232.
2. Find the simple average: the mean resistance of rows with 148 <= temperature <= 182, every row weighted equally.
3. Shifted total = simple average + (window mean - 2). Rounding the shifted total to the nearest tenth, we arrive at 1.4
